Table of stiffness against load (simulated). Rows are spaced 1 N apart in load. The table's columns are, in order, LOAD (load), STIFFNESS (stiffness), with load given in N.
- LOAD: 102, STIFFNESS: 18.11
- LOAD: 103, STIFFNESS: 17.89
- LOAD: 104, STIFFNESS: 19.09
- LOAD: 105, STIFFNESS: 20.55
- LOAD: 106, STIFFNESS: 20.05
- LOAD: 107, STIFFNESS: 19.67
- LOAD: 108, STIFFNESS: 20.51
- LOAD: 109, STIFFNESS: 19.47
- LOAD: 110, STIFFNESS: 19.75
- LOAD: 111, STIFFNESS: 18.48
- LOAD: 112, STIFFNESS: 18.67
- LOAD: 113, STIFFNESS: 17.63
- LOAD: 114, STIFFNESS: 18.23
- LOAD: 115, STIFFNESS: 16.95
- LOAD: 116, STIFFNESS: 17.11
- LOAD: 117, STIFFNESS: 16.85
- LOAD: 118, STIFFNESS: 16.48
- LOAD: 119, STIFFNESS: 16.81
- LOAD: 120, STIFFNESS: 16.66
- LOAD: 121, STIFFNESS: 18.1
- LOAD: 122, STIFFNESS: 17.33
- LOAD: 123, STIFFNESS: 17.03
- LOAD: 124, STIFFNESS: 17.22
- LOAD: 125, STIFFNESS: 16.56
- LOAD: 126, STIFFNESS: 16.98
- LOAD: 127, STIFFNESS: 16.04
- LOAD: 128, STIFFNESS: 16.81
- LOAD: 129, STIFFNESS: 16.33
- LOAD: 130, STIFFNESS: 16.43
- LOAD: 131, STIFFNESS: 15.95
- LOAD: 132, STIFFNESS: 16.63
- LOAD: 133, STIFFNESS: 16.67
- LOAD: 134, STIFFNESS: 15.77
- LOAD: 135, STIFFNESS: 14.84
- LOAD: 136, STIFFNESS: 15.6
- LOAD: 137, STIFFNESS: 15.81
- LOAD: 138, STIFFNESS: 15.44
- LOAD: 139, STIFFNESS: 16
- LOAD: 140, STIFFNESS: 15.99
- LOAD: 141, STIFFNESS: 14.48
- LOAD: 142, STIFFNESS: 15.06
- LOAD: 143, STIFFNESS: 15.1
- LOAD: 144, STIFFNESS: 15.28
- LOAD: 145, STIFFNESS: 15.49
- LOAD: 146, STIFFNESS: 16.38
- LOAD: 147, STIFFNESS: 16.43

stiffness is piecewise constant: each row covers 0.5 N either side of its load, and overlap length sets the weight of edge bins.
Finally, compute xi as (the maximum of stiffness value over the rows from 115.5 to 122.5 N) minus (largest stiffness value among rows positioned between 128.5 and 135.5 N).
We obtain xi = 1.4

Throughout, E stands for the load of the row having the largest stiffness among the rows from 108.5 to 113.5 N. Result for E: 110 N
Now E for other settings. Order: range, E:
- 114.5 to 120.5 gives 116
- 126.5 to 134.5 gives 128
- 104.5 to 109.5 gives 105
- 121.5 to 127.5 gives 122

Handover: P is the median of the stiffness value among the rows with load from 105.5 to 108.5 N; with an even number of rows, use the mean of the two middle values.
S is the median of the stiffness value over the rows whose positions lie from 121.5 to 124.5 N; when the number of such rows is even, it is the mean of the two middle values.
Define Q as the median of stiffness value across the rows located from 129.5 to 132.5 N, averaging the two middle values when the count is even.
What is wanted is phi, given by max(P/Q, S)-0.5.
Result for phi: 16.7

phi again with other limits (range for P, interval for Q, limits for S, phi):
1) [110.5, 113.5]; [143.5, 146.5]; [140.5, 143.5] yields 14.6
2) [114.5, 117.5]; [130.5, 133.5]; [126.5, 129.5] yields 15.8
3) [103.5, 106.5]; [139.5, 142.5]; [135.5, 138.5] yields 15.1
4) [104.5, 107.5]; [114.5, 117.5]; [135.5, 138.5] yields 15.1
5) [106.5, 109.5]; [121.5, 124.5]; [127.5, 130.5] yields 15.9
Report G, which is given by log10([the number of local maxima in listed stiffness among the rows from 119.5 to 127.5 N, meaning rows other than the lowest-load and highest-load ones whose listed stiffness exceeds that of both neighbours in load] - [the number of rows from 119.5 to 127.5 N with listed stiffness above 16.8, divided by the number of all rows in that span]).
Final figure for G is 0.38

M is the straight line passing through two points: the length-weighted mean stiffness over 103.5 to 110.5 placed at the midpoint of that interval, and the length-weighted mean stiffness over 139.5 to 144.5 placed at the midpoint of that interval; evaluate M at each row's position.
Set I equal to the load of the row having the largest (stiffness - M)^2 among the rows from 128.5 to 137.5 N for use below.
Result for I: 135 N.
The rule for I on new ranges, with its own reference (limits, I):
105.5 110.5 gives 108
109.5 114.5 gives 113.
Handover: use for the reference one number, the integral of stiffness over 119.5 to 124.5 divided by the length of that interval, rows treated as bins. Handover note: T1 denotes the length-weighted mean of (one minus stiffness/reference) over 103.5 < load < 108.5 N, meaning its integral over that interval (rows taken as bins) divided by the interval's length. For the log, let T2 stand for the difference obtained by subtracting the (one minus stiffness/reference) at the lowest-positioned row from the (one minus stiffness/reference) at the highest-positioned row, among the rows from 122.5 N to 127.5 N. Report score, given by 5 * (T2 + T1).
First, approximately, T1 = -0.16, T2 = 0.057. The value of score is -0.5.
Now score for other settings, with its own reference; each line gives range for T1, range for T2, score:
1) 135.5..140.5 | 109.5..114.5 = 0.9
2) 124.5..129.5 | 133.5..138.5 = 0.3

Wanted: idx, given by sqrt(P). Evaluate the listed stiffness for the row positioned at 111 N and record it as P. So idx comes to 4.30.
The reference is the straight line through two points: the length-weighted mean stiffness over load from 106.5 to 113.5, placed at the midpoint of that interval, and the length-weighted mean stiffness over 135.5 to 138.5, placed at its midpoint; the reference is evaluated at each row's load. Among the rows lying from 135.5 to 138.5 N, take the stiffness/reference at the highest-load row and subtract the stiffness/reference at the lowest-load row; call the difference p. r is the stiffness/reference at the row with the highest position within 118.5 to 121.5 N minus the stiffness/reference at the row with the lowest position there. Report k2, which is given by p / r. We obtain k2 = 0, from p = 0.01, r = 0.09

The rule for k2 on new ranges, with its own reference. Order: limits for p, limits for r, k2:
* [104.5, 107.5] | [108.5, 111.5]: 1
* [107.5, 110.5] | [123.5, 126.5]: -20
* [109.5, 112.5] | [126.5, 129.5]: -1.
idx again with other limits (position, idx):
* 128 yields 4.10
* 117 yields 4.10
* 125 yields 4.07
